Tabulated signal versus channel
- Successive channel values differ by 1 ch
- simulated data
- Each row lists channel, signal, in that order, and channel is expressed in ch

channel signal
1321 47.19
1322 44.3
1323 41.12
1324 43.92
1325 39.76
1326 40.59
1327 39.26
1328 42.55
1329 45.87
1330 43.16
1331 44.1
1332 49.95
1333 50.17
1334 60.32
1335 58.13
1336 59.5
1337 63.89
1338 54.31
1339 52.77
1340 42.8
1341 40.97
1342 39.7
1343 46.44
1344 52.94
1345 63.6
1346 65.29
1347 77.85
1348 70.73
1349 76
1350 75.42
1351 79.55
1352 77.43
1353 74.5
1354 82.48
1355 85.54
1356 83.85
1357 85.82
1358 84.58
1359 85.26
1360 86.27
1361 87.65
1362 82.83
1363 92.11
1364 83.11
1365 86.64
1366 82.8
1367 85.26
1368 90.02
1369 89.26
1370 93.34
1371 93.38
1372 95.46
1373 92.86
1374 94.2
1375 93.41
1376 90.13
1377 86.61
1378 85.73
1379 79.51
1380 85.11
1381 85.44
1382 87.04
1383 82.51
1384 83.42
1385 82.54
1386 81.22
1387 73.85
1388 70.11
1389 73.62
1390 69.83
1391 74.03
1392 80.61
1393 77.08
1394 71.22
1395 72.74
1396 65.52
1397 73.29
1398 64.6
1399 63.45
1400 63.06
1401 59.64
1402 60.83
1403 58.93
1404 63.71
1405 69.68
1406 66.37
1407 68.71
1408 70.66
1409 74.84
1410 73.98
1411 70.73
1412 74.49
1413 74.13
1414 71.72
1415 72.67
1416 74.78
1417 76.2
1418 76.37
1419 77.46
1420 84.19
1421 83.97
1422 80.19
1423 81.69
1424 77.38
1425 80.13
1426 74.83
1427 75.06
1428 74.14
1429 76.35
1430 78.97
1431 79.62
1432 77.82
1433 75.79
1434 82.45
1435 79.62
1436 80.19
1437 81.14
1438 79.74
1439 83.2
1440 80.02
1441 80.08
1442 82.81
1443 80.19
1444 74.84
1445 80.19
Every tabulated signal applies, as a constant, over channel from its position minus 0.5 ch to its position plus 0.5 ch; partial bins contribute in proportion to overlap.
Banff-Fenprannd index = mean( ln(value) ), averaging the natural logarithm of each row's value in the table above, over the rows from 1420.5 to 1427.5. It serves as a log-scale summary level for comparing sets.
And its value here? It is 4.37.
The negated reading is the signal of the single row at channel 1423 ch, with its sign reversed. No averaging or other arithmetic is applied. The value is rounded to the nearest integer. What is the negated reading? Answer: -82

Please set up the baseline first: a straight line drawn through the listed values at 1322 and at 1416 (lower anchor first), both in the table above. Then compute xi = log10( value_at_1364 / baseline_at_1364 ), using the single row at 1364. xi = 0.16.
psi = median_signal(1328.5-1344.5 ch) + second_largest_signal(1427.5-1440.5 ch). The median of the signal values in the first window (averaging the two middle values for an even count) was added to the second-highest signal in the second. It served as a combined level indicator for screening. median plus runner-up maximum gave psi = 133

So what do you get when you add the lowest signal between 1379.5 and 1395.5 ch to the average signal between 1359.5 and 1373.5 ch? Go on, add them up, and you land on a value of 158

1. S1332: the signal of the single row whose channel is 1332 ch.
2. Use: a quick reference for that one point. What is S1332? 49.95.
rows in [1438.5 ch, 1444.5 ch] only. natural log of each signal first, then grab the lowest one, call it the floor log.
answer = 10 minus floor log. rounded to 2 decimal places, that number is 5.68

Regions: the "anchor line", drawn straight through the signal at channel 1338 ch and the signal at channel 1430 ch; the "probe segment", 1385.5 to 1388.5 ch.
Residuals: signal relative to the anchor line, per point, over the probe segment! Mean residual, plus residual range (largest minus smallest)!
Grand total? 19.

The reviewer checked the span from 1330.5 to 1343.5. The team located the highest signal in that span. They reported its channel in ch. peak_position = 1337 ch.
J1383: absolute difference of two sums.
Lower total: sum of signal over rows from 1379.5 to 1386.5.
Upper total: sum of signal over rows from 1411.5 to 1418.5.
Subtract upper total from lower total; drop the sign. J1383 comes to 67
